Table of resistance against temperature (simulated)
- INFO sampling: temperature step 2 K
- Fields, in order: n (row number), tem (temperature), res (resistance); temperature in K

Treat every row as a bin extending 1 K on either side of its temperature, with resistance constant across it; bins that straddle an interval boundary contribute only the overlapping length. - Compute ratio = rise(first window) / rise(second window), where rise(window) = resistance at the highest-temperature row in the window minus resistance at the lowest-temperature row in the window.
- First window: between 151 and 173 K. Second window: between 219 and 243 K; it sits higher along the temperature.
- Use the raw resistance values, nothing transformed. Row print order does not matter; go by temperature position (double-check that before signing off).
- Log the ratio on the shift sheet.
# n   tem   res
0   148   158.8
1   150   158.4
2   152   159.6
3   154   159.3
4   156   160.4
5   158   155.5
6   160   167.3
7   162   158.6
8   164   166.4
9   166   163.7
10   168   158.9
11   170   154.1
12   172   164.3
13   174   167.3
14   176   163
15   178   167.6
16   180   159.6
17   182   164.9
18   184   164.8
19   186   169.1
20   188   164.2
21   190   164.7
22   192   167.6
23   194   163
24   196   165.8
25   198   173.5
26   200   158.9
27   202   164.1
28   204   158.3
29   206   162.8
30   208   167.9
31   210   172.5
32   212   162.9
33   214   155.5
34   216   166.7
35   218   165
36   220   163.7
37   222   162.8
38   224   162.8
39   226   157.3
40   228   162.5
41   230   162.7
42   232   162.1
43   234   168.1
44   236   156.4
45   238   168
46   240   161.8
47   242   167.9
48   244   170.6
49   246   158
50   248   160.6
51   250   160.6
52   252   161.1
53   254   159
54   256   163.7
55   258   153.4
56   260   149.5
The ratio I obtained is 1.1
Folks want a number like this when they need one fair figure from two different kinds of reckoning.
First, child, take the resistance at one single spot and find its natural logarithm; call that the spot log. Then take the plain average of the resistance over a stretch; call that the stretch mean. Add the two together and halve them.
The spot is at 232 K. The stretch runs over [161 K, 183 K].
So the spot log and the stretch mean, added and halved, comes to 83.8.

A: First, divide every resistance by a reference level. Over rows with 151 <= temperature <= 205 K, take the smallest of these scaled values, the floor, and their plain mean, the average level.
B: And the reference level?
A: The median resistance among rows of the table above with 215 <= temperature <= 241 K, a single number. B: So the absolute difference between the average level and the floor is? 0.0555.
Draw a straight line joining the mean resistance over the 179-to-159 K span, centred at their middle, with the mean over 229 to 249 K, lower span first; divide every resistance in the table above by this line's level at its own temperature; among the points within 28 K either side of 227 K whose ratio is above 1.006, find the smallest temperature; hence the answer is 208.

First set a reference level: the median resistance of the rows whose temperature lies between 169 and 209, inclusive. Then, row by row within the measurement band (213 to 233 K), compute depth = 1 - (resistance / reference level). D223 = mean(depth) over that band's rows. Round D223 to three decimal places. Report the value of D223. 0.015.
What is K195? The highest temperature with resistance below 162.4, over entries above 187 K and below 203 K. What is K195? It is 200 K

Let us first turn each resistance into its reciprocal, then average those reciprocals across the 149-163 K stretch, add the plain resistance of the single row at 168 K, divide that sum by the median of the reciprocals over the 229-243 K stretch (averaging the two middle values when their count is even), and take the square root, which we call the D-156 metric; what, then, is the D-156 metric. 161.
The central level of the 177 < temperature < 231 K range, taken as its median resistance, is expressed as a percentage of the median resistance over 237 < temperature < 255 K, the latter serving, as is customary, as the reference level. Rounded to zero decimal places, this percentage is 102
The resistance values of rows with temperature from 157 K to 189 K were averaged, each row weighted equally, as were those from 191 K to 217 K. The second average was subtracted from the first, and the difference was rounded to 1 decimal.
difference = -1.5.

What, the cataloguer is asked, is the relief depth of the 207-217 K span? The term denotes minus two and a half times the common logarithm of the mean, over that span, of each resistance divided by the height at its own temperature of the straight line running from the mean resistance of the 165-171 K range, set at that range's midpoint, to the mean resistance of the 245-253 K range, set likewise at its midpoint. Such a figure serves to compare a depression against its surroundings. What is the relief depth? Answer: -0.037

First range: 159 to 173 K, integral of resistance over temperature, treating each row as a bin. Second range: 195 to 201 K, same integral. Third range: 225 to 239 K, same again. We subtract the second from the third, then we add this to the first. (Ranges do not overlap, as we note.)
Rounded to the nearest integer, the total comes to 3544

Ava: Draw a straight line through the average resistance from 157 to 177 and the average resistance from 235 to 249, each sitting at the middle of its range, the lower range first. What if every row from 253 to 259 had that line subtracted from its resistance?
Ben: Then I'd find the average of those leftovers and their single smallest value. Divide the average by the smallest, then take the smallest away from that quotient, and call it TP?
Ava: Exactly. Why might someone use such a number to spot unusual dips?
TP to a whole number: 11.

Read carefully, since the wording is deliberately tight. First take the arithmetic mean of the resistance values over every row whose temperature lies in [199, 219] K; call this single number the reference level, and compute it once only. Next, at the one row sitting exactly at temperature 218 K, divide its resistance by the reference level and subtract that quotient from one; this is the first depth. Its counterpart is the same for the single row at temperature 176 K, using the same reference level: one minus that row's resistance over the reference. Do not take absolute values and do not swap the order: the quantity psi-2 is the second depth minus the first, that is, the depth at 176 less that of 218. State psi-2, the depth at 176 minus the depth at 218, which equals 0.01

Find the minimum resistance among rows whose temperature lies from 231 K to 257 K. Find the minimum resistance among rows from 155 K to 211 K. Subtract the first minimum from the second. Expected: -2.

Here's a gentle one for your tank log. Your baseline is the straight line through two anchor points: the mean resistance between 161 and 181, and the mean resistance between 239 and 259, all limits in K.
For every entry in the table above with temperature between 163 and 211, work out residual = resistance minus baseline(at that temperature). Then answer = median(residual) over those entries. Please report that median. 2.27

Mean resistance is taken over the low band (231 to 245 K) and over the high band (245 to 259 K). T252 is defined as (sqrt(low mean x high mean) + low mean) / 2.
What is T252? 163.6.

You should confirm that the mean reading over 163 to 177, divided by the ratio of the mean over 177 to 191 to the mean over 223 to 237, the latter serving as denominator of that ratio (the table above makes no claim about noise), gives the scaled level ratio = 159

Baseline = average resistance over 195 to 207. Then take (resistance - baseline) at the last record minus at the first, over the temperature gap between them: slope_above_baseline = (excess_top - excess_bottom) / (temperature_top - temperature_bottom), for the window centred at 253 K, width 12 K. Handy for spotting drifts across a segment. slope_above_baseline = -0.72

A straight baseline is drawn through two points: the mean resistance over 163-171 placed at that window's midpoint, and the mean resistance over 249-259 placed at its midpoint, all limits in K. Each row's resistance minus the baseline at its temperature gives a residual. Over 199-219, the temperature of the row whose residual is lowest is 214 K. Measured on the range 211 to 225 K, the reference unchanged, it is 214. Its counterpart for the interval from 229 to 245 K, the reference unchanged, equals 236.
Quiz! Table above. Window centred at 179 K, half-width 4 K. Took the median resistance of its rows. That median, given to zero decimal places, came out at 164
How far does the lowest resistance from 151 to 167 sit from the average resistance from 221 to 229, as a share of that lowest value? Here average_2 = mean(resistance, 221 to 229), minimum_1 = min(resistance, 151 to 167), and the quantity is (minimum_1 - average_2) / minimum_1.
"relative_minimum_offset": -0.038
